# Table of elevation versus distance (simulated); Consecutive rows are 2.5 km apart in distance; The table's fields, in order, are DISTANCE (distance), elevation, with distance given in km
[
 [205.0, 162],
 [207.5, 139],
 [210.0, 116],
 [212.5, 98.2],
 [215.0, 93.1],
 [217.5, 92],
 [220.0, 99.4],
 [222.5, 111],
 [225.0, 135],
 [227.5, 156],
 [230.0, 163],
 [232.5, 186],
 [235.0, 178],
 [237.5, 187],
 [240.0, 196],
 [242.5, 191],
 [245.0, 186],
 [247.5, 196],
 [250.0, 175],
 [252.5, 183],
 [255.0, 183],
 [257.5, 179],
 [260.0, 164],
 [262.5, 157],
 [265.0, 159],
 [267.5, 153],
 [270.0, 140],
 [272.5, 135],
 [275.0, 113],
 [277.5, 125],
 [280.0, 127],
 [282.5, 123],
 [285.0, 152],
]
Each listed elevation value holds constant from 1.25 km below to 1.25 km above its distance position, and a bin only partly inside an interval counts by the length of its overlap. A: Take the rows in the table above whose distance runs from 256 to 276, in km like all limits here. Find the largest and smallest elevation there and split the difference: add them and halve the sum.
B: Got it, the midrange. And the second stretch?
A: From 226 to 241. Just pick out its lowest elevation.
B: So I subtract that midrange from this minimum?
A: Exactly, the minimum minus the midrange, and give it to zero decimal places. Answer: 10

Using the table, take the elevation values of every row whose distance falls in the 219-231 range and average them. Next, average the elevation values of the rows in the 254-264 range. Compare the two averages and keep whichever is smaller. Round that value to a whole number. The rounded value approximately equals 133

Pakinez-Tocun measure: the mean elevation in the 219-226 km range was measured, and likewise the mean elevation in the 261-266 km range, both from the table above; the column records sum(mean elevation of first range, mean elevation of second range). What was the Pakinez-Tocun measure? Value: 273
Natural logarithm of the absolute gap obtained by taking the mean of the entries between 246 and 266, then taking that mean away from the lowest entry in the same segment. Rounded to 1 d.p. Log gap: 2.9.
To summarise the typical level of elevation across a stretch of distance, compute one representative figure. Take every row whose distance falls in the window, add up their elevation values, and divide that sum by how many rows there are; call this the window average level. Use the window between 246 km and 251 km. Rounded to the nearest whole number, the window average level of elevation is 186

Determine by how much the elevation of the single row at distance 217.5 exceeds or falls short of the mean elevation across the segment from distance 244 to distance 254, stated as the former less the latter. -93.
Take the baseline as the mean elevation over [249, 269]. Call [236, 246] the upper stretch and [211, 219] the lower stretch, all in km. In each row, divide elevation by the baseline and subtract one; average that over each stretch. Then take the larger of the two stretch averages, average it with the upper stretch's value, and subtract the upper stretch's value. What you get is 0.000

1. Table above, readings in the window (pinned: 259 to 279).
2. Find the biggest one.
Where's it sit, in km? 260.0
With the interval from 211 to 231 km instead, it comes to 230.0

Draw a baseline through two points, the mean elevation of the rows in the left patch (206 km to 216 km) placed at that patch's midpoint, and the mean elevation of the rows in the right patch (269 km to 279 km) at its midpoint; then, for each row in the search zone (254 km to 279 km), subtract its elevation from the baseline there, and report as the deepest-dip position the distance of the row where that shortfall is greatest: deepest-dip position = 275.0 km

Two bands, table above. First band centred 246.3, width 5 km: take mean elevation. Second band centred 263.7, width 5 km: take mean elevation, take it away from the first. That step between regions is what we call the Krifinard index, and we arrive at 33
